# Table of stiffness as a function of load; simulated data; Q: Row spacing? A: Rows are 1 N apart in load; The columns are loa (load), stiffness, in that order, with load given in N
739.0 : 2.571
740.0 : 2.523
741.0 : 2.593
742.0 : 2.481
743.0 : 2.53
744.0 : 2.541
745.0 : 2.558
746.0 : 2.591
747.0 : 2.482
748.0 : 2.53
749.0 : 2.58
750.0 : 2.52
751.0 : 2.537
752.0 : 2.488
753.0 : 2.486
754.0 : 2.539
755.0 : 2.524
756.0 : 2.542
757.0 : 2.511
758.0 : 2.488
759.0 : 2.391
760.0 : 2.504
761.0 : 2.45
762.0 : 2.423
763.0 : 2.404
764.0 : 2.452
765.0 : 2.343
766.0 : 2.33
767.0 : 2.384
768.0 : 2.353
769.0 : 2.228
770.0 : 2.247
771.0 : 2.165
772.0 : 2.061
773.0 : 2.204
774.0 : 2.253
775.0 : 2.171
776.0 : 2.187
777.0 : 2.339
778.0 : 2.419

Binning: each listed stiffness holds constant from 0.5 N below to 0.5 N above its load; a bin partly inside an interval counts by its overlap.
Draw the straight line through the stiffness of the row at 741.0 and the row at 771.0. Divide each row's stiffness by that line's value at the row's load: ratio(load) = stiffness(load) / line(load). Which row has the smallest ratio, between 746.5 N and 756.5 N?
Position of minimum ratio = 747.0 N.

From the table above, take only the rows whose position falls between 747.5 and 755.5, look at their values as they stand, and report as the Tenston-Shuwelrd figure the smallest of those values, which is 2.486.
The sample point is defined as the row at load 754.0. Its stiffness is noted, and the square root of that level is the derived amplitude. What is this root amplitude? 1.59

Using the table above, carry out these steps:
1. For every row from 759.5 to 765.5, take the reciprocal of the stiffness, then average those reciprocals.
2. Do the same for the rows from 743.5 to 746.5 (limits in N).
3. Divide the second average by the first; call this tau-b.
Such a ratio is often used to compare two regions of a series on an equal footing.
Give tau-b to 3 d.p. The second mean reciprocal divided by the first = 0.947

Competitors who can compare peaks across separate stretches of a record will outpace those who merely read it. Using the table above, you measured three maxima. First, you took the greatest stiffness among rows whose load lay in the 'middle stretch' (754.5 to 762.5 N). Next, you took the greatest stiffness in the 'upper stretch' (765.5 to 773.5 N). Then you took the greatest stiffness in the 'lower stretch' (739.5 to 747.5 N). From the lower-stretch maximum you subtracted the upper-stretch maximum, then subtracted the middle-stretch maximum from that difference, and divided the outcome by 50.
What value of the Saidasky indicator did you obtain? -0.0467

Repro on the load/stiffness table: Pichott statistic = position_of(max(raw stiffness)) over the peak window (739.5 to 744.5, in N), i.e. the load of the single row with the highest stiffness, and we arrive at 741.0 N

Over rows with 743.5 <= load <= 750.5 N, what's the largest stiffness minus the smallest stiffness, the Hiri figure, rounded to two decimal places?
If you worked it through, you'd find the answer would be 0.11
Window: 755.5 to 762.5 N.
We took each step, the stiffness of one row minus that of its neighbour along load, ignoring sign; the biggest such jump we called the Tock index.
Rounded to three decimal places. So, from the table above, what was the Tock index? 0.113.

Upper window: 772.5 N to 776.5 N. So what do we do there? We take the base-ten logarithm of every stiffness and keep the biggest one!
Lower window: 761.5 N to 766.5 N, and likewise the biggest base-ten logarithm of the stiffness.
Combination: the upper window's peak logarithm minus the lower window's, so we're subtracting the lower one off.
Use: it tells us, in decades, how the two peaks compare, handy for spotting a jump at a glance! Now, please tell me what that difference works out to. -0.037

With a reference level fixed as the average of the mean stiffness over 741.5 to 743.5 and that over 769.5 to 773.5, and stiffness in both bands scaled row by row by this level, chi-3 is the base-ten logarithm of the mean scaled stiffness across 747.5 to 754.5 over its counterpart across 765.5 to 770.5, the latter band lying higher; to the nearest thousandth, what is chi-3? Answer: 0.039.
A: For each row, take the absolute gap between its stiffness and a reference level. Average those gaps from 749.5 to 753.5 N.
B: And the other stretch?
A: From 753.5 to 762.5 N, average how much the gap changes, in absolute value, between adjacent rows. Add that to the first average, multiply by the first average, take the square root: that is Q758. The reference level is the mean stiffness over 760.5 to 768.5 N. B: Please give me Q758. 0.137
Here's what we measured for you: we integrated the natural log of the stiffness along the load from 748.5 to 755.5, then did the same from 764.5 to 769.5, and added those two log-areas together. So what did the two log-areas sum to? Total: 11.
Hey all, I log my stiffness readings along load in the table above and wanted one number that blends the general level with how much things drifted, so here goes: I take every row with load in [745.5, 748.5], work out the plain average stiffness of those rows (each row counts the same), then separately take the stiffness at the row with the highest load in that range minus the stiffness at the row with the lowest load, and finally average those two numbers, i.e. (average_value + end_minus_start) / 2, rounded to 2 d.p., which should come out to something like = 1.24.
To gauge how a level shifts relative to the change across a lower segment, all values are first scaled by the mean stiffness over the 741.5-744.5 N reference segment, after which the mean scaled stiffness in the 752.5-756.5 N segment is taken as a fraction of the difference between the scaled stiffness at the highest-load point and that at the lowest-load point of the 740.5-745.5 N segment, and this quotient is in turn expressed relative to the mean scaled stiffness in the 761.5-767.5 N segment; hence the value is -76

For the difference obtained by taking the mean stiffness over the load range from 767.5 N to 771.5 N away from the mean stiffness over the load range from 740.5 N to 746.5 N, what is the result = 0.30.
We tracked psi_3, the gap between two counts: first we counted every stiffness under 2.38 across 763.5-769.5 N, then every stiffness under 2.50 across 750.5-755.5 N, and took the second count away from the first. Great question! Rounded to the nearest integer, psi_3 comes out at 2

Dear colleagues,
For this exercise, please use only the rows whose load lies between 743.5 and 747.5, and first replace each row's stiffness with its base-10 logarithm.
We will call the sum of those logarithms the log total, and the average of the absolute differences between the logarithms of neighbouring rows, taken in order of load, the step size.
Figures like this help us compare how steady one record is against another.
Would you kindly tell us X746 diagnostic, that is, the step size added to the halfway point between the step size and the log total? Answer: 0.82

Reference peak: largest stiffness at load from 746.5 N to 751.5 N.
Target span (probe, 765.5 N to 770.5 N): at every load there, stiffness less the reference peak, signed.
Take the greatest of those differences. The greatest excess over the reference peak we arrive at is -0.20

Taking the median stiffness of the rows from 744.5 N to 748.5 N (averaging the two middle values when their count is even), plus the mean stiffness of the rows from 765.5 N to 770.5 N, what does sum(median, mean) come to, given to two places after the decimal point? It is 4.85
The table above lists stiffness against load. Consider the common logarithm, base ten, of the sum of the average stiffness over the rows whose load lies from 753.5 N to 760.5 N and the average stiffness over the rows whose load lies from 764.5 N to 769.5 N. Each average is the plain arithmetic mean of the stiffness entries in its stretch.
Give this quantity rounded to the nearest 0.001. 0.684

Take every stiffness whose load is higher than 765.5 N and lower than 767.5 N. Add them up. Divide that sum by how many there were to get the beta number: 2.36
